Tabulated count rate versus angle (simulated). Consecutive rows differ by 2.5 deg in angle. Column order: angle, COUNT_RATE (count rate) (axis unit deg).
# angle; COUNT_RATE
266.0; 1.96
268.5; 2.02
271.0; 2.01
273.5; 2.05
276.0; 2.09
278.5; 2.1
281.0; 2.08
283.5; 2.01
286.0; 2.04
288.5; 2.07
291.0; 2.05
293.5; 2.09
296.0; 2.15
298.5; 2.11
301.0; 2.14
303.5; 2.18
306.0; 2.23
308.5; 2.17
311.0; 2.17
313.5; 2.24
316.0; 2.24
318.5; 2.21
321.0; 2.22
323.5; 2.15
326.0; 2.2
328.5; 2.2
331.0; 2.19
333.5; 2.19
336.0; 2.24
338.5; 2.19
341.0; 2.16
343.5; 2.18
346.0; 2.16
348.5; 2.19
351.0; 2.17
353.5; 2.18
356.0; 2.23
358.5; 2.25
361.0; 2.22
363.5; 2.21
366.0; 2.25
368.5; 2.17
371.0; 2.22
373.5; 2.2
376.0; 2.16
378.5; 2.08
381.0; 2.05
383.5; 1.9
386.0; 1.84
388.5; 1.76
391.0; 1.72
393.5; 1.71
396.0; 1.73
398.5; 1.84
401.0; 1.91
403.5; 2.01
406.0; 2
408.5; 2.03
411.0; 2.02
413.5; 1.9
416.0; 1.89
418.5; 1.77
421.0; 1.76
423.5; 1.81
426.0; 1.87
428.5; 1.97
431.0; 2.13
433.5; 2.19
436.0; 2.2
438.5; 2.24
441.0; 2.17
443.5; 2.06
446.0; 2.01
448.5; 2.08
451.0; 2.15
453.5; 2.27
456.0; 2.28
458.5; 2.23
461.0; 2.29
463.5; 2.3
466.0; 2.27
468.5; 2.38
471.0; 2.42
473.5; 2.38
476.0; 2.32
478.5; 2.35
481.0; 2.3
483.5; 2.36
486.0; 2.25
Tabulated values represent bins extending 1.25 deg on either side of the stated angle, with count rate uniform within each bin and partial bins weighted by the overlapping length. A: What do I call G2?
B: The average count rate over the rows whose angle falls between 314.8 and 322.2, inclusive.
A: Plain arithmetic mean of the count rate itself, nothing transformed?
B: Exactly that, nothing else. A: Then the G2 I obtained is 2.22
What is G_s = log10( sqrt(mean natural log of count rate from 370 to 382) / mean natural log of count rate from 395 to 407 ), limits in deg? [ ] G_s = 0.135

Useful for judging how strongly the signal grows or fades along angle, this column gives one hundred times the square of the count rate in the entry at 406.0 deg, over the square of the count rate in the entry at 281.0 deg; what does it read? 92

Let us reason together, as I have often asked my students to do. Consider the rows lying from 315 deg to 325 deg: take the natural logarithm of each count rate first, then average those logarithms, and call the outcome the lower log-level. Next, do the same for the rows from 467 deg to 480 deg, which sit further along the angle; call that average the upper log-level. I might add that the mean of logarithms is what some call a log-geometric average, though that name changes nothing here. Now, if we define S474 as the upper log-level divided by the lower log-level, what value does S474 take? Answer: 1.09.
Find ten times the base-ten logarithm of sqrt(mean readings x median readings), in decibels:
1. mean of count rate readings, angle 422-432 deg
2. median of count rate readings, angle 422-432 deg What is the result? 2.9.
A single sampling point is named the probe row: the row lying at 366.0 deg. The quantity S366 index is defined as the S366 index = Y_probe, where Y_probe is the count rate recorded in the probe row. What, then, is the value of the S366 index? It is 2.25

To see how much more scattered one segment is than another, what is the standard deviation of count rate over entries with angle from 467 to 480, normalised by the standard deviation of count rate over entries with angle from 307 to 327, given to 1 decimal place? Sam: 1.1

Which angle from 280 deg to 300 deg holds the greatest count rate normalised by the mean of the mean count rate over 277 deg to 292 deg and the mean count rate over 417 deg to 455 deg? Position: 296.0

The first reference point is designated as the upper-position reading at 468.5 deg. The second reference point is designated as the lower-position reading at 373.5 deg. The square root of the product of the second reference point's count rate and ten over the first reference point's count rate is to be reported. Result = 3.04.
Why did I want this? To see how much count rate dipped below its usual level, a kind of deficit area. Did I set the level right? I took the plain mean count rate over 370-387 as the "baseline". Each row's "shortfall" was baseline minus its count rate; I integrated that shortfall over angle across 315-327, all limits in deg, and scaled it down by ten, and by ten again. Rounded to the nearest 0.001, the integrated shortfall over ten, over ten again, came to -0.017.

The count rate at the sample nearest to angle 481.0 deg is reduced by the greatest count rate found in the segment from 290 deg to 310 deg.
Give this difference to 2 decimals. 0.07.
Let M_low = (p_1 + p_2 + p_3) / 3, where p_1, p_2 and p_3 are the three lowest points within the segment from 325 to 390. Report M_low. 1.83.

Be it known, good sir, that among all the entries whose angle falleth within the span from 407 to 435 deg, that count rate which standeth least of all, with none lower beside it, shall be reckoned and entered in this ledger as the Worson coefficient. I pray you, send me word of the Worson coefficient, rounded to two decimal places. 1.76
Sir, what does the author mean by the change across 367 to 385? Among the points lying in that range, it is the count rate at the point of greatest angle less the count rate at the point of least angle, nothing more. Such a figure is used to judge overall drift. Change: -0.27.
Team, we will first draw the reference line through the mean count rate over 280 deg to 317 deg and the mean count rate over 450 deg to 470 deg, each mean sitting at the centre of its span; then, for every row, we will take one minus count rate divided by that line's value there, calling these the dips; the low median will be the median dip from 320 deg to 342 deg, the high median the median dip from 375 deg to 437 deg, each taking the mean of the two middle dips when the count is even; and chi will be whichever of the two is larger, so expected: 0.140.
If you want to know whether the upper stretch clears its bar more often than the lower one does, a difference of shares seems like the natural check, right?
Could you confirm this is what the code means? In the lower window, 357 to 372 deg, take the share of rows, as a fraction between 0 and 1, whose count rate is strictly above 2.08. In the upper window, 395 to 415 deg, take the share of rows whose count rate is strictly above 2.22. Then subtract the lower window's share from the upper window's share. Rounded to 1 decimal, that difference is -1.0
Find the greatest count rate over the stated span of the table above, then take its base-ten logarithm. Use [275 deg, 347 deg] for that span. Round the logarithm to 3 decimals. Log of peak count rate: 0.350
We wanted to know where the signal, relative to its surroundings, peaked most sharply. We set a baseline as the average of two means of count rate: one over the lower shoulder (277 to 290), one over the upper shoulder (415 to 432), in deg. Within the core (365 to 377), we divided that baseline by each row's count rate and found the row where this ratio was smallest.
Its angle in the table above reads 366.0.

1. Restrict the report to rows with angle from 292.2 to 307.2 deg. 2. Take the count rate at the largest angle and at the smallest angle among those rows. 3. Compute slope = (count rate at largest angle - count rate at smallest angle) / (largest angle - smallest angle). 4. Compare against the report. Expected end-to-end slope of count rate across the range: 0.011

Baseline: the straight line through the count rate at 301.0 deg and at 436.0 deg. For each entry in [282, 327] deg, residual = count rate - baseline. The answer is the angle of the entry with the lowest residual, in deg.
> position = 283.5 deg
